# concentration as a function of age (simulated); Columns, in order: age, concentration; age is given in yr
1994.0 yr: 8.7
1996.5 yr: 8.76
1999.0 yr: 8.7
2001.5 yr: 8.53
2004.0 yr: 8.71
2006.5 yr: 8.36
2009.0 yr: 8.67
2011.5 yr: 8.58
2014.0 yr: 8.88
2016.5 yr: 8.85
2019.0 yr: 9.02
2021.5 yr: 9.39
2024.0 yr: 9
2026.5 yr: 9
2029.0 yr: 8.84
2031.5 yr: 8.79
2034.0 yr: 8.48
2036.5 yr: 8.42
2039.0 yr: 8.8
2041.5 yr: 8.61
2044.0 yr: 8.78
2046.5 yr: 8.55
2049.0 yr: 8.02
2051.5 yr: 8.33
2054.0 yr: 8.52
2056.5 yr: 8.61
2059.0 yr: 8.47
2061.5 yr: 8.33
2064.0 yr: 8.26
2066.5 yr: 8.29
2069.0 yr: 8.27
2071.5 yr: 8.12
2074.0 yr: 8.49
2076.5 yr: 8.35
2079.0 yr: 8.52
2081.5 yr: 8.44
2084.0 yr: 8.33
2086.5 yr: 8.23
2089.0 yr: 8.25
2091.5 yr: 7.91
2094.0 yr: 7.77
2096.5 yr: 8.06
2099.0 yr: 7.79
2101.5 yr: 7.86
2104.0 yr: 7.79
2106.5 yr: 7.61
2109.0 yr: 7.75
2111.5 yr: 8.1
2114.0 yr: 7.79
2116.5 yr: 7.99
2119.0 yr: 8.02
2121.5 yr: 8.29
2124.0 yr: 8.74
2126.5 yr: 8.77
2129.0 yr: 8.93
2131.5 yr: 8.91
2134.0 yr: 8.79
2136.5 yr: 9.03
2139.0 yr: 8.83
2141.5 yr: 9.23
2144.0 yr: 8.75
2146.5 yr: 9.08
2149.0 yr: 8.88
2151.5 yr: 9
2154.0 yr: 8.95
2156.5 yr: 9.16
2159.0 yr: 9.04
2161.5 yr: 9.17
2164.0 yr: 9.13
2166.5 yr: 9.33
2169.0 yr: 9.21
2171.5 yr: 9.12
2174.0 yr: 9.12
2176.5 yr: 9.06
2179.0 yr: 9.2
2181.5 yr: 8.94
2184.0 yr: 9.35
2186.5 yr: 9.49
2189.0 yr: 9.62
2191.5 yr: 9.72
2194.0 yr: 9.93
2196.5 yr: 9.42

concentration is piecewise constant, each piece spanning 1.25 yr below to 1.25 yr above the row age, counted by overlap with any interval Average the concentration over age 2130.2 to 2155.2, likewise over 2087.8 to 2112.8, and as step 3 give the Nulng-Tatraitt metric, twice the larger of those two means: 17.9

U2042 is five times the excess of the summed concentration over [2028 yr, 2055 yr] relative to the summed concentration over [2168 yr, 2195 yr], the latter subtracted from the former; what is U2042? -43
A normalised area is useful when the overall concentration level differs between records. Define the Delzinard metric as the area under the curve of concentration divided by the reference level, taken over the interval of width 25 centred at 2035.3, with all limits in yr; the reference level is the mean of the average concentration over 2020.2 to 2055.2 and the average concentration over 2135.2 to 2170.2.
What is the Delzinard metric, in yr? 24.6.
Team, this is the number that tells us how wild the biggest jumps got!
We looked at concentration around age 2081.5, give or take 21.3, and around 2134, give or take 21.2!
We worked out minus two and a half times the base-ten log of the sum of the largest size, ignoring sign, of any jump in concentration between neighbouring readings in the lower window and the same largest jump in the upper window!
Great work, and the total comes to 0.18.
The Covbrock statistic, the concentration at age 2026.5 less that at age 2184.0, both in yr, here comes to -0.35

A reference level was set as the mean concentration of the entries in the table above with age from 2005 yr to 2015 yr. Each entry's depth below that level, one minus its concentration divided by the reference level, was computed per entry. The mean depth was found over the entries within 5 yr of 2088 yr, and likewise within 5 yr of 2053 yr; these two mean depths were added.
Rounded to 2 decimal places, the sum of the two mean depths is 0.08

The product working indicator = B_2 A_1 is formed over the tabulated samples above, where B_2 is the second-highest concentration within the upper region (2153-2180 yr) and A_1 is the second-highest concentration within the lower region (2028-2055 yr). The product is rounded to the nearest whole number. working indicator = 81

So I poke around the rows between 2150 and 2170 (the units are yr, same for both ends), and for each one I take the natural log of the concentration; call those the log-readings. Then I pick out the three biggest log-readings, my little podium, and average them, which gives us 2.22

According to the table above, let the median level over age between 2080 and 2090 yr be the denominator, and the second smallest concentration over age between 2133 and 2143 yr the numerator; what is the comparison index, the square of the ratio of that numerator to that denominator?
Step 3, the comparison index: 1.1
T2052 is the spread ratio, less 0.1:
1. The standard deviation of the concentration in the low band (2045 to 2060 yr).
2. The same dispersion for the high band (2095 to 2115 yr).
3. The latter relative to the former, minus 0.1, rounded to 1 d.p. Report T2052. 0.7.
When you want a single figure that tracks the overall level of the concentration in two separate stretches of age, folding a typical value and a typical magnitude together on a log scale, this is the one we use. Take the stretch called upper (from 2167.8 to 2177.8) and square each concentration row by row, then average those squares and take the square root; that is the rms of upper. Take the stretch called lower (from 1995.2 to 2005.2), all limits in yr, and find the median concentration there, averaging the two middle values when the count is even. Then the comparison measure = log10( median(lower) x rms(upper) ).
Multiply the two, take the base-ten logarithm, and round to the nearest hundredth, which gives 1.90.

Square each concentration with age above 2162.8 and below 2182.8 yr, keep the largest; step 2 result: 87.0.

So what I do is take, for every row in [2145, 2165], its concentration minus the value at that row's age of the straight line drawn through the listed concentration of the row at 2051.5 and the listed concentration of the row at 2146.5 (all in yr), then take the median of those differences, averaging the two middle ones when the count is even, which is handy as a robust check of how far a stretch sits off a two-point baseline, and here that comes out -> -0.10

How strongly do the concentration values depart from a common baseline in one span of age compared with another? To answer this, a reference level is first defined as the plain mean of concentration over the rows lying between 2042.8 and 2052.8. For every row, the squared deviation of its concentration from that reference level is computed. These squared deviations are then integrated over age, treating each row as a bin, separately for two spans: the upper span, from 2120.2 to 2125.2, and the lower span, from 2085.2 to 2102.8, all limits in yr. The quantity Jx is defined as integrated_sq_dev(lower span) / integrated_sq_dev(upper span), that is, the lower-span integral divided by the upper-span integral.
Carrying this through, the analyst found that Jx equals 13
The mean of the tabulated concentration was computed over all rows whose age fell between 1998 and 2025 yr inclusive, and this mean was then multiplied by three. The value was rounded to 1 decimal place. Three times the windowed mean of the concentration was 26.4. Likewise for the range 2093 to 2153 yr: 25.2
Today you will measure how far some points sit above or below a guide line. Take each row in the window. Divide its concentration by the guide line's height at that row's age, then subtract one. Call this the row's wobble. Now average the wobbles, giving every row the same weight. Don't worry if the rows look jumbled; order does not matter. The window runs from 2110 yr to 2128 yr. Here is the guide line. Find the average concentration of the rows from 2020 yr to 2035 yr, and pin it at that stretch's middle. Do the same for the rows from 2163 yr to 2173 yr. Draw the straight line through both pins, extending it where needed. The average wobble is -0.09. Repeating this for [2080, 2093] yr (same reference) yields -0.09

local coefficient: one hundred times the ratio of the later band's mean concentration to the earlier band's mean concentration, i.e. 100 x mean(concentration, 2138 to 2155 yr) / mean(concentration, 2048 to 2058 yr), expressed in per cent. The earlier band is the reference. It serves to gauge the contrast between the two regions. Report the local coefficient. 107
